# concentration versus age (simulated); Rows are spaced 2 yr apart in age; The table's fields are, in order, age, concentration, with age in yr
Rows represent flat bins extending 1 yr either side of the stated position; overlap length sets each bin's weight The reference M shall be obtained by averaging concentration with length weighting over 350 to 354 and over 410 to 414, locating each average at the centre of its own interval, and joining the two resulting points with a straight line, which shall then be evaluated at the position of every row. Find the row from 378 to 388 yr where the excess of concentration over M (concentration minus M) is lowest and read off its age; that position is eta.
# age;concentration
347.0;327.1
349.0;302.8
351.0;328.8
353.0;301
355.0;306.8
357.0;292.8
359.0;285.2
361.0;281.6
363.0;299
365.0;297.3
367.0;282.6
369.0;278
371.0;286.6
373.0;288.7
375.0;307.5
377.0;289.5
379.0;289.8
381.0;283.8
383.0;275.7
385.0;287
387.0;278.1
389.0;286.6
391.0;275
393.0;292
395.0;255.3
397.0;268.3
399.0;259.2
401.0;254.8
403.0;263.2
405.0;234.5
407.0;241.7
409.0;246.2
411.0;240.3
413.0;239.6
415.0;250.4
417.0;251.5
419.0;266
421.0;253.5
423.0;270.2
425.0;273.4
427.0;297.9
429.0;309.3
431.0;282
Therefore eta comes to 383.0 yr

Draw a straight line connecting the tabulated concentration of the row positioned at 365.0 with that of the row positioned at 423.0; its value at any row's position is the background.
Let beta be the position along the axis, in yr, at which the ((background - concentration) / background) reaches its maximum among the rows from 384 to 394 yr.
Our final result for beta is 391.0 yr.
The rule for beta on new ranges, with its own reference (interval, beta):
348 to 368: 361.0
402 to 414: 405.0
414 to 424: 415.0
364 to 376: 369.0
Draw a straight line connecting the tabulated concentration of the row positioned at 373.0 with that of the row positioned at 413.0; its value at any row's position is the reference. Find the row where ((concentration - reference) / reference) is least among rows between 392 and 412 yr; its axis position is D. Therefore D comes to 405.0 yr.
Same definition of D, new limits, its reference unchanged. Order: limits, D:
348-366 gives 361.0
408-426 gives 411.0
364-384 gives 369.0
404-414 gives 405.0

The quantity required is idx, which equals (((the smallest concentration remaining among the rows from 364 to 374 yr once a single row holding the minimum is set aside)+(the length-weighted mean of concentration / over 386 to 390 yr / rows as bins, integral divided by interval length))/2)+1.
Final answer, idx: 283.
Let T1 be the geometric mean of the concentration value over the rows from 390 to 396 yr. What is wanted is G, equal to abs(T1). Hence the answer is 274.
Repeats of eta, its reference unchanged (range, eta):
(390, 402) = 395.0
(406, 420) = 407.0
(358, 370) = 361.0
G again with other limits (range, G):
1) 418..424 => 263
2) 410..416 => 243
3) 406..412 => 243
